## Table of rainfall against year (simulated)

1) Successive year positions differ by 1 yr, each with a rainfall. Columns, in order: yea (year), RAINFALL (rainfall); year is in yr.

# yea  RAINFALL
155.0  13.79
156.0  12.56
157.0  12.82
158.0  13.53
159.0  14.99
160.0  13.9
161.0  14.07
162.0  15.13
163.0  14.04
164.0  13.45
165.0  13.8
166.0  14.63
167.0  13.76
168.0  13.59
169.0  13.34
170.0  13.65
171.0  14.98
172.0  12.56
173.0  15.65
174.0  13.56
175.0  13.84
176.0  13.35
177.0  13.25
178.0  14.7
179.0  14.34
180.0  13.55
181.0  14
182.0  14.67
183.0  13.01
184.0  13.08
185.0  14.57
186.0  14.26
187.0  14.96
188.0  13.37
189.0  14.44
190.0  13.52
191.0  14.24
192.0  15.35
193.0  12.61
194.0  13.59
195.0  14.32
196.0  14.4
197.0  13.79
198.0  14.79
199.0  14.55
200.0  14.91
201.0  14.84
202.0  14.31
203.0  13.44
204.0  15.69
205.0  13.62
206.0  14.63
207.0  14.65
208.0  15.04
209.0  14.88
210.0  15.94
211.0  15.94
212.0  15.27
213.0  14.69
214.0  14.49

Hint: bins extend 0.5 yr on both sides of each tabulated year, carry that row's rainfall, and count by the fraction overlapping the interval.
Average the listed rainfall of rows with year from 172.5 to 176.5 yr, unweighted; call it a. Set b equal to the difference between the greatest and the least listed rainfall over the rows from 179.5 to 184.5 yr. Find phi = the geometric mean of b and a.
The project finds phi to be 4.84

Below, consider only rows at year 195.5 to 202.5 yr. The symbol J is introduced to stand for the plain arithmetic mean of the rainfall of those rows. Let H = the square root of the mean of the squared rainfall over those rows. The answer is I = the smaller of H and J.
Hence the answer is 14.5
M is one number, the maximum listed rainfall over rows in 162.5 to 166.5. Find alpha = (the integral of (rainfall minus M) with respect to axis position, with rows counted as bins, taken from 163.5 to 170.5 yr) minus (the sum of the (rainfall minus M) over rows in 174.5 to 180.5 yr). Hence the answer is -1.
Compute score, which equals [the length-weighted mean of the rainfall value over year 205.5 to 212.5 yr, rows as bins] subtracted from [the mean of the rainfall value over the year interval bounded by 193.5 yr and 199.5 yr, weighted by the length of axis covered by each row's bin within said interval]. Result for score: -1.0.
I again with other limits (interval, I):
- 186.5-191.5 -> 14.1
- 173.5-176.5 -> 13.6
